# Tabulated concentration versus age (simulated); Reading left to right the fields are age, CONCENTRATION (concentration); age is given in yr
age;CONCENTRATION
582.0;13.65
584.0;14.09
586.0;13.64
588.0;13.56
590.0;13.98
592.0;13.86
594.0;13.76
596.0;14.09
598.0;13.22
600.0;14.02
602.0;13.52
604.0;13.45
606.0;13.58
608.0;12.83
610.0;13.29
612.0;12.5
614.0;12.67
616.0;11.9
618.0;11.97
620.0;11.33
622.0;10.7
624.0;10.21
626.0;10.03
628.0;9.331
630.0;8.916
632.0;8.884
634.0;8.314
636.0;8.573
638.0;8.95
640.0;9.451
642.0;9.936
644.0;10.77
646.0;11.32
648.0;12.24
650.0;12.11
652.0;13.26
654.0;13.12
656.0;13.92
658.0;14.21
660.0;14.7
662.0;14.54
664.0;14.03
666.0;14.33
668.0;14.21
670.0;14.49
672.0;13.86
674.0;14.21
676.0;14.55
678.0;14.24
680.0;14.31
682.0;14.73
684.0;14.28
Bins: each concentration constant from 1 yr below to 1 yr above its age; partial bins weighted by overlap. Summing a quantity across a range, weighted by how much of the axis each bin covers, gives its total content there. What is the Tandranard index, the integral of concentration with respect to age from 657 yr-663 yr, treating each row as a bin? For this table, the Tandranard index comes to 87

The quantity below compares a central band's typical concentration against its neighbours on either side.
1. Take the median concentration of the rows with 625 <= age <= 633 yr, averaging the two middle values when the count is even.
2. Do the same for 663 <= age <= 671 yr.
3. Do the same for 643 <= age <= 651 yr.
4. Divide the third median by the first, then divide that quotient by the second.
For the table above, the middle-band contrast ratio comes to 0.090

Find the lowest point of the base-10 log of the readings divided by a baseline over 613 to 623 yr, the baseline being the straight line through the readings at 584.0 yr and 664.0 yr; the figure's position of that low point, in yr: 622.0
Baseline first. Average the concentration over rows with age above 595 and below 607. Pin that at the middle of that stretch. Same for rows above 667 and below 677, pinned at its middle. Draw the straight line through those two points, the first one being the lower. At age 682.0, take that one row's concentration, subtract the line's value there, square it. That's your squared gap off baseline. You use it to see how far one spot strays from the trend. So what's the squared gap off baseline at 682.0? 0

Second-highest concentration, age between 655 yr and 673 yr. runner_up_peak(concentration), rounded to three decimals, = 14.540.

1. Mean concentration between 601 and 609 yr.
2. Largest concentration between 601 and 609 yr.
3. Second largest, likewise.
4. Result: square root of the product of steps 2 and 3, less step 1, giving 0.20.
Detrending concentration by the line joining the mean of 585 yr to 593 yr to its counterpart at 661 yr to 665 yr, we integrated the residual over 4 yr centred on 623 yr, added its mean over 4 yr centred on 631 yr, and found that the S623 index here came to -19.3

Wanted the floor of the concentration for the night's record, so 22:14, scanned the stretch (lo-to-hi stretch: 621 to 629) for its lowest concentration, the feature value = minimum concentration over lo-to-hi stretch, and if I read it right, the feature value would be 9.331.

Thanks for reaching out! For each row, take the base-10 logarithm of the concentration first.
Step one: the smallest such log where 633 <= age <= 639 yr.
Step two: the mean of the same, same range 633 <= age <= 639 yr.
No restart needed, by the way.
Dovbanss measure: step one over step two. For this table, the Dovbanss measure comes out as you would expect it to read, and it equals 0.984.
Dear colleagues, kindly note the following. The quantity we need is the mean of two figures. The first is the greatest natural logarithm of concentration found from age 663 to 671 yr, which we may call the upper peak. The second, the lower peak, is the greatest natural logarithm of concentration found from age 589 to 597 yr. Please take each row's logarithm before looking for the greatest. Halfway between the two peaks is 2.66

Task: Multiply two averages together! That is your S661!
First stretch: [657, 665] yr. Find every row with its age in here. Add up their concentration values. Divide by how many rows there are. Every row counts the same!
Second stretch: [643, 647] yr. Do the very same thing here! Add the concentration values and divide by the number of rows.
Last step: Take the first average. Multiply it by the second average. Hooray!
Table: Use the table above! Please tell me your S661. 159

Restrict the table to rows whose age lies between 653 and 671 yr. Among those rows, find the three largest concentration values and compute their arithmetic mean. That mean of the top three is 14.6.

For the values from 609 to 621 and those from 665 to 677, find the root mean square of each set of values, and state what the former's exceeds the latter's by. -2.0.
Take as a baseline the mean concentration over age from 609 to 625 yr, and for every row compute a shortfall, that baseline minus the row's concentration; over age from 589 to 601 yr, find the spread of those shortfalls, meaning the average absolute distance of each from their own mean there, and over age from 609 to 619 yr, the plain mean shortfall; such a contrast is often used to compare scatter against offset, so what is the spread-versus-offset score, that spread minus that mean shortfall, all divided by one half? 1.7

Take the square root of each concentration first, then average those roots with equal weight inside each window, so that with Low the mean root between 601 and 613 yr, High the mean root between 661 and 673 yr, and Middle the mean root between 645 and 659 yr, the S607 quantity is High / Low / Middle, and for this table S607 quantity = 0.290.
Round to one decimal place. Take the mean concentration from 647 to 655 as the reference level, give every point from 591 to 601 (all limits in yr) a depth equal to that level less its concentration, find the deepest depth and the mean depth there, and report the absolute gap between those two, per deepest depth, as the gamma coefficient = -1.1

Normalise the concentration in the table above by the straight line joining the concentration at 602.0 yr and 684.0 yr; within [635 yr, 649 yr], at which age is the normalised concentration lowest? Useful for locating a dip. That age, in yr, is 636.0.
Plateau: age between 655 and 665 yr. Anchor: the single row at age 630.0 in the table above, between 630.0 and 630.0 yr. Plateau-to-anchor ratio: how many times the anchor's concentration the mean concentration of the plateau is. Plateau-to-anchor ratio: 1.6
